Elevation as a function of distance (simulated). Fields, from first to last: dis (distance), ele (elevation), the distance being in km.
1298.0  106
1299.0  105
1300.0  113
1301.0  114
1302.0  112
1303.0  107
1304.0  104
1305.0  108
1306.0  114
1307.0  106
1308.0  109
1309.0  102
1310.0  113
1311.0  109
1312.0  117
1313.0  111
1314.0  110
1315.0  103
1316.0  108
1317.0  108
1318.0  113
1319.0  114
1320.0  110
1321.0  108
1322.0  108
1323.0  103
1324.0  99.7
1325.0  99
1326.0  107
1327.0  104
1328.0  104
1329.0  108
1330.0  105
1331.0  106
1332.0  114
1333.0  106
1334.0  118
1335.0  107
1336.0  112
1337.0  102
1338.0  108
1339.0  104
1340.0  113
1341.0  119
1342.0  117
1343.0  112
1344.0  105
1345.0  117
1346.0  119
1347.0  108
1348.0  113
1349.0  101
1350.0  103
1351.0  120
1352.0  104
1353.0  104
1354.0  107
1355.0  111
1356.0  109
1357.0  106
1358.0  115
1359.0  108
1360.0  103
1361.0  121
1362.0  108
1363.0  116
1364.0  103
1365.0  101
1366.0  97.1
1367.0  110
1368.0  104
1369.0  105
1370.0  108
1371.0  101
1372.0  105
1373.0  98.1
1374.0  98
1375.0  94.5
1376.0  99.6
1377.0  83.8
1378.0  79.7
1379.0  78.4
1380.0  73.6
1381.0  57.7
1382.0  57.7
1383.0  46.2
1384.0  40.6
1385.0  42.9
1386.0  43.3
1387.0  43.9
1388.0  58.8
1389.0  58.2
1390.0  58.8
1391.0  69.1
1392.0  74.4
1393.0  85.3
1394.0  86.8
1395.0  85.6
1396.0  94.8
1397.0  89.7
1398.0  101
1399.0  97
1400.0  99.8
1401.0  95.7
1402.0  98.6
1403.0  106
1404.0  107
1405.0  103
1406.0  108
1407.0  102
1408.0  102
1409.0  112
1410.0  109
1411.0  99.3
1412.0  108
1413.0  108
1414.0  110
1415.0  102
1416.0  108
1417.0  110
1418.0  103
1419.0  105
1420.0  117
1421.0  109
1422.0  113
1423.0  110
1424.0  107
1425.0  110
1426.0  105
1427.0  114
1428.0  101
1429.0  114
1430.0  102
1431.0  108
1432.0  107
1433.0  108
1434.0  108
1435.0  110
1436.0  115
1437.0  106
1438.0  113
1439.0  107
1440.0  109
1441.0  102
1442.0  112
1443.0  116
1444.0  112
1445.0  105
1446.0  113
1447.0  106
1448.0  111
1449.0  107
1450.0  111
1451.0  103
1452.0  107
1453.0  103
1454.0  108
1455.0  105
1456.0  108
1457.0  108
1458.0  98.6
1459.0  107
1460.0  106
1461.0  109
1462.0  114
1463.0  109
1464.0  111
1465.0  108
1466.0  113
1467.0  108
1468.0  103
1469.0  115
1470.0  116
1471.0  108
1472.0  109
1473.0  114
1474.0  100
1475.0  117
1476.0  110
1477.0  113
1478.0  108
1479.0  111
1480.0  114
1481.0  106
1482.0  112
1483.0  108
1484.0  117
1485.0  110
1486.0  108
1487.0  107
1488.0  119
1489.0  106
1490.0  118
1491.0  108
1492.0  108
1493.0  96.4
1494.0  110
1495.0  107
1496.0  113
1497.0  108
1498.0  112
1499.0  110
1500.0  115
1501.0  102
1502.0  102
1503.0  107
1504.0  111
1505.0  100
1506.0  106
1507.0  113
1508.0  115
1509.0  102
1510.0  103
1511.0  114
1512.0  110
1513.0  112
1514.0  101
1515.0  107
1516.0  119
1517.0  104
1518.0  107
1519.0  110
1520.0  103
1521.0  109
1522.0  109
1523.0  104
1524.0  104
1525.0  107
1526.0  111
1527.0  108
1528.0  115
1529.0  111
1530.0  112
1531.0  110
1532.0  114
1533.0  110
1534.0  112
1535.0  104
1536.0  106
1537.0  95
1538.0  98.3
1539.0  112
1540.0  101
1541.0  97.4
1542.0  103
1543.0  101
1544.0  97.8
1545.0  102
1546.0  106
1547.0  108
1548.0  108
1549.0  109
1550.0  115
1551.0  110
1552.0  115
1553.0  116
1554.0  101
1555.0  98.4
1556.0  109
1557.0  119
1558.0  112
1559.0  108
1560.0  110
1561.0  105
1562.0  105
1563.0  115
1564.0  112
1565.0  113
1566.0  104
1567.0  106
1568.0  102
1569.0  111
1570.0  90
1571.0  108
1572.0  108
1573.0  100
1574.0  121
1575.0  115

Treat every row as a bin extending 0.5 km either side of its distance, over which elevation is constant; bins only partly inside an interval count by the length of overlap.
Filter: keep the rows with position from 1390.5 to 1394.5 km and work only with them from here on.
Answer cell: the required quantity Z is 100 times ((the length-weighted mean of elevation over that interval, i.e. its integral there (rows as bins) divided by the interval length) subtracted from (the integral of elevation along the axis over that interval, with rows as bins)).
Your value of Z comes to 23670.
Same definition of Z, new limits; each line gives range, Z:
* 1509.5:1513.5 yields 32925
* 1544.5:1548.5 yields 31800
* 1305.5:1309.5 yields 32325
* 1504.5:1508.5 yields 32550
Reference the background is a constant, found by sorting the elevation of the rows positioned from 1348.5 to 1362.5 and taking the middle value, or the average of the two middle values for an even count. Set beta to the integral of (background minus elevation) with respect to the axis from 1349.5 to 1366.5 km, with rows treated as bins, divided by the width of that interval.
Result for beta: -0.5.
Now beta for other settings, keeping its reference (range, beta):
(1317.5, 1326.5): 0.6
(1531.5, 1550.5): 2.3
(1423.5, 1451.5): -1.1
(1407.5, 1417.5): 0.7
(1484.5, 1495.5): -1.4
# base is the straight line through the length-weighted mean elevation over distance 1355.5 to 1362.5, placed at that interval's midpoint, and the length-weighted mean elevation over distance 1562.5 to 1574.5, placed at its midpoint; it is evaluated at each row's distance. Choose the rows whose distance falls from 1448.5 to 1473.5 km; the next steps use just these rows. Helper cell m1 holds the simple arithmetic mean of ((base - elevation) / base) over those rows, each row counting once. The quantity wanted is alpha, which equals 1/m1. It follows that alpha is 249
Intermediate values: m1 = 0.004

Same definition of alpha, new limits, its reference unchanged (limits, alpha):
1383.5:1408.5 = 4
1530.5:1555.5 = 60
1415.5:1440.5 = 262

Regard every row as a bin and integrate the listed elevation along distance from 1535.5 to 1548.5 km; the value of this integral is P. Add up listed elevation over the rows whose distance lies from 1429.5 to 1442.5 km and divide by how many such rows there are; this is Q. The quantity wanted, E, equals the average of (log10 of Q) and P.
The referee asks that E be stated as 669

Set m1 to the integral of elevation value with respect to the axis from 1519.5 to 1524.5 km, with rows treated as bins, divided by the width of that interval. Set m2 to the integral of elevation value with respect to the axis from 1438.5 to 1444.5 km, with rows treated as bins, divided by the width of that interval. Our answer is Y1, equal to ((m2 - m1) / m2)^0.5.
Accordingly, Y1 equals 0.19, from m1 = 106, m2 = 110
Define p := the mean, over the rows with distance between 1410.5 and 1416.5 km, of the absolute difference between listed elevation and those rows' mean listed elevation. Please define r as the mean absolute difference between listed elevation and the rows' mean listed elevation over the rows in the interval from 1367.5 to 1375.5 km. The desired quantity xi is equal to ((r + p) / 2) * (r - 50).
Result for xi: -168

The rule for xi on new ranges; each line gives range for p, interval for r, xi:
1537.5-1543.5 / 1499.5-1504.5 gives -184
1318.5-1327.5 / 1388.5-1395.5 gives -282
